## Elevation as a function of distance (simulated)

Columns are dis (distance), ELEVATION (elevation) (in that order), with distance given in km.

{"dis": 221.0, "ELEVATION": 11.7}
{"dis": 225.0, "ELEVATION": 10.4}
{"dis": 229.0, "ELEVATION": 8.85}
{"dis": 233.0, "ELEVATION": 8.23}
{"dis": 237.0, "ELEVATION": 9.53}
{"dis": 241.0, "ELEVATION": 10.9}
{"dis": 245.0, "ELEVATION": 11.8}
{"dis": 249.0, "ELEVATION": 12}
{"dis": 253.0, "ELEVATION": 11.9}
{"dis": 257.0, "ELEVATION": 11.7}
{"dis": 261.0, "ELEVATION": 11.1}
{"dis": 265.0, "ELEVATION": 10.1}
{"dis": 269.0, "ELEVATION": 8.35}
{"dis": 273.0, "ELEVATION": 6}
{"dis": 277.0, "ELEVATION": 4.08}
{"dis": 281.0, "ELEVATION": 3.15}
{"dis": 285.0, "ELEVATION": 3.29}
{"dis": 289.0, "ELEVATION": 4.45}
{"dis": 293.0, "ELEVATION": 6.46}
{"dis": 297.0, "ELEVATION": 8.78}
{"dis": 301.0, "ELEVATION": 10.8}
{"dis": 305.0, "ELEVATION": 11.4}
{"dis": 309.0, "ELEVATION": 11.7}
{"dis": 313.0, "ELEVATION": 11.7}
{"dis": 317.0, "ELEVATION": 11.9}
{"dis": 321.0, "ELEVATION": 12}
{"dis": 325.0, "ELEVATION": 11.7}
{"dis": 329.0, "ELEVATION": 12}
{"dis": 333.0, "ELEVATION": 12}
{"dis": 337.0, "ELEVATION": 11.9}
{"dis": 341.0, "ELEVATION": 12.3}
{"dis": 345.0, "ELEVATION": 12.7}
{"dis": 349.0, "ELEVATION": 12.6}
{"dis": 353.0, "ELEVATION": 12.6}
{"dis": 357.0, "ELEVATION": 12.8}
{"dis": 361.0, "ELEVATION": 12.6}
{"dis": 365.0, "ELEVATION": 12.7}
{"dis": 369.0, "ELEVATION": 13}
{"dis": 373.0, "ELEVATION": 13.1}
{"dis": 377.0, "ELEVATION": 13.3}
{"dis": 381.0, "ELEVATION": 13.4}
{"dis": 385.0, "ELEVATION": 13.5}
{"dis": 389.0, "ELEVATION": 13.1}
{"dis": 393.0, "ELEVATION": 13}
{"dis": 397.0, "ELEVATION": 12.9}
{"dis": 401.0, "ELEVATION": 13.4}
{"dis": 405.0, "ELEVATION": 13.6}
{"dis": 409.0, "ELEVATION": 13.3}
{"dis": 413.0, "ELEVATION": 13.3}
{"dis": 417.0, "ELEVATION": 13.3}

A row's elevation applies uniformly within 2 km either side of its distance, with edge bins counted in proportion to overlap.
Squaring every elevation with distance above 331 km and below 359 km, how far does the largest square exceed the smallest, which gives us 22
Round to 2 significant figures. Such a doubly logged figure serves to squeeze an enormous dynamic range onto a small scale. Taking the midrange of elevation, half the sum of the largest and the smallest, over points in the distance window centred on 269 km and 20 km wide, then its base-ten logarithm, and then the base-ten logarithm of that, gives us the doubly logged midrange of -0.055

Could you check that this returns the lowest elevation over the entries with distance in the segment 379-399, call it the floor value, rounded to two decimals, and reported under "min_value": 12.90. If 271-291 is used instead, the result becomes 3.15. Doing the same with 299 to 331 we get 10.80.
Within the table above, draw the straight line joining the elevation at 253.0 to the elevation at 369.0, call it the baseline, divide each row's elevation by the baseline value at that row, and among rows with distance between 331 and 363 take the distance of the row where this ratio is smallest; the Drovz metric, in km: 337.0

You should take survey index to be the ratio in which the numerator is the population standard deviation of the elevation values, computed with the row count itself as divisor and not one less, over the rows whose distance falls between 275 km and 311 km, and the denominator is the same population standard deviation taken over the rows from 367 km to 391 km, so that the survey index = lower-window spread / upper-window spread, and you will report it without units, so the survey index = 19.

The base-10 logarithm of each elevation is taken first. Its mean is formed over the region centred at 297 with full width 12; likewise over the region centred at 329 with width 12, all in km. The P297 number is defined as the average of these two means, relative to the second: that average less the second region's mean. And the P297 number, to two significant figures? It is -0.073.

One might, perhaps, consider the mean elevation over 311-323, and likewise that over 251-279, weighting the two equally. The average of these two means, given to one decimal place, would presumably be 10.4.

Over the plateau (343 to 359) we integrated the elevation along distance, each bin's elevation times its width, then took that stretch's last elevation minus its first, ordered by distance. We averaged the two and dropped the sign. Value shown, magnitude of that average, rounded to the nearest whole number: 101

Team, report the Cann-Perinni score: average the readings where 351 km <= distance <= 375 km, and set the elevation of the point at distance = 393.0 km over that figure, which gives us 1.02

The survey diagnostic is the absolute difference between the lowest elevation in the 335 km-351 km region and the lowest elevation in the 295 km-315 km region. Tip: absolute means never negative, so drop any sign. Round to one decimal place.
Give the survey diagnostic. 3.1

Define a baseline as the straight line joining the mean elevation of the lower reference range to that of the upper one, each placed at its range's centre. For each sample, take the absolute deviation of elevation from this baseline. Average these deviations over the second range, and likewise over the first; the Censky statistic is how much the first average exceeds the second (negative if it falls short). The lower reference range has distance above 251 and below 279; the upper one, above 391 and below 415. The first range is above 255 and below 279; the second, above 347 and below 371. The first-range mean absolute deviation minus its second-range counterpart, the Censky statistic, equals 1.8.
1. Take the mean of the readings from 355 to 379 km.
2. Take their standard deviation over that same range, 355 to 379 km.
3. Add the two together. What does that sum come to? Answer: 13.2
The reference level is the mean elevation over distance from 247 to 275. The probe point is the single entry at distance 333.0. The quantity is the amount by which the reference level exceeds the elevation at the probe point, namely -1.8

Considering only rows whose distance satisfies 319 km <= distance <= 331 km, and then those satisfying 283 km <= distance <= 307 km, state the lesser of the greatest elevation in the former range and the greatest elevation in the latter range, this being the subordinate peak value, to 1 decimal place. 11.4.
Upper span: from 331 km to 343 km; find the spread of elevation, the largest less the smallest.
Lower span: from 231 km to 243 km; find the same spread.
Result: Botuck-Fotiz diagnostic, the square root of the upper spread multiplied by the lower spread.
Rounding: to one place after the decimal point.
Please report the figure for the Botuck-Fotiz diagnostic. 1.0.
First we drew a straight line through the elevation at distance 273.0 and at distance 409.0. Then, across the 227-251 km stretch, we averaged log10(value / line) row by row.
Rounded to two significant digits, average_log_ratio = 0.39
